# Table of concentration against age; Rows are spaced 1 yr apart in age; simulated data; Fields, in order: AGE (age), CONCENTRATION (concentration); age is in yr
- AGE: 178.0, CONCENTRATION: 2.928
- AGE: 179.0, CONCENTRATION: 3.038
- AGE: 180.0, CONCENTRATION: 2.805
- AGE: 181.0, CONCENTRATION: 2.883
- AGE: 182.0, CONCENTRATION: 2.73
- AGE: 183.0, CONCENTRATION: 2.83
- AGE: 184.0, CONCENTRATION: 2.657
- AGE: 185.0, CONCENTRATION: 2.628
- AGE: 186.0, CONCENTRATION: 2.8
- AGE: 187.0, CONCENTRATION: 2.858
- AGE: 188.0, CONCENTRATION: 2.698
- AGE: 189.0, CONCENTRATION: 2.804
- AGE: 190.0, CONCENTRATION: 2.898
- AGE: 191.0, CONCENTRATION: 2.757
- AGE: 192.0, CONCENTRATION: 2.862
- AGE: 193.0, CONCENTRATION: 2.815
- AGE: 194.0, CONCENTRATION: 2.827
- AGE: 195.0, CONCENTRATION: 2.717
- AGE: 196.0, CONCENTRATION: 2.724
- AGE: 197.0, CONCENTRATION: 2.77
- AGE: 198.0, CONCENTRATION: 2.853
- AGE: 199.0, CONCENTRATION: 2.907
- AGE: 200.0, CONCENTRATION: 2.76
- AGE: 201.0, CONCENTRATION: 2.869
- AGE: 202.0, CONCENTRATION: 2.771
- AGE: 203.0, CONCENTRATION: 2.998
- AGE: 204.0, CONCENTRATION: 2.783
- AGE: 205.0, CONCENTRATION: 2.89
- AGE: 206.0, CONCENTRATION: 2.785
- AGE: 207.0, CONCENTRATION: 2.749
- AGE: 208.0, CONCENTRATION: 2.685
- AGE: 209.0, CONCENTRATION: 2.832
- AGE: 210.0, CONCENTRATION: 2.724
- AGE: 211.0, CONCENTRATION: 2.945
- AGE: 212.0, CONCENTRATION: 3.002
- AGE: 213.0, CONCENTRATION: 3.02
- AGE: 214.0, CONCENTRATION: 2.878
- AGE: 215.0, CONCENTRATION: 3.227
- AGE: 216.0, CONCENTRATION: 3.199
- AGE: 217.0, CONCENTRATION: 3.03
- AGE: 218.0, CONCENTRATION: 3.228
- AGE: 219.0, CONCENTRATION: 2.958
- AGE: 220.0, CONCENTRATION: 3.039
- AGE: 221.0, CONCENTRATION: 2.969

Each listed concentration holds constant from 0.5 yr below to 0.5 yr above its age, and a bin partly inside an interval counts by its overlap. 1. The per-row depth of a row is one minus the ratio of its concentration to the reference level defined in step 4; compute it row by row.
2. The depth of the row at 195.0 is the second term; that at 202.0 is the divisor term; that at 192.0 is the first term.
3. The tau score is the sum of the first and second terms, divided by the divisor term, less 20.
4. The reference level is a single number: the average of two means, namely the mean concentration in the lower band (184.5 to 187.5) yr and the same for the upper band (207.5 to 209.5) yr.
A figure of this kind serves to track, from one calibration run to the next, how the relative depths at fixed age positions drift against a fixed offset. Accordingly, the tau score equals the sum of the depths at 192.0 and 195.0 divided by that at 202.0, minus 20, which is -15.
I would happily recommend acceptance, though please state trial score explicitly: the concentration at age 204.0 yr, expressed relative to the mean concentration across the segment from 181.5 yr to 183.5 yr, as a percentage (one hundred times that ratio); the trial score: 100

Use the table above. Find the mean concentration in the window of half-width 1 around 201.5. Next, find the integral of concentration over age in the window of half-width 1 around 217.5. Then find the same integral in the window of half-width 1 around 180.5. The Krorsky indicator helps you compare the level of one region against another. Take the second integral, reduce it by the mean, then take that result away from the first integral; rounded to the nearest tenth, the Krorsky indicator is 3.4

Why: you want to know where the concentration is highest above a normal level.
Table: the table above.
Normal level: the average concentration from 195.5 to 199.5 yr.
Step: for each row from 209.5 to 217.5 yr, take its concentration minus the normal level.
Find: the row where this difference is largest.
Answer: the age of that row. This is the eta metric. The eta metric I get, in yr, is 215.0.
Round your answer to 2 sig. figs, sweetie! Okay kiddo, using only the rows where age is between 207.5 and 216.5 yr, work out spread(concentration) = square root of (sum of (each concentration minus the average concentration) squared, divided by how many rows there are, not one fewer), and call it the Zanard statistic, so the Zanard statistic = 0.18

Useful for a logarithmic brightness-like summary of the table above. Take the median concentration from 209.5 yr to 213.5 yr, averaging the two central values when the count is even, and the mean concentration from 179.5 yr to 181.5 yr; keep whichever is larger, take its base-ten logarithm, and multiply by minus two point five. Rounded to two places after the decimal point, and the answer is -1.18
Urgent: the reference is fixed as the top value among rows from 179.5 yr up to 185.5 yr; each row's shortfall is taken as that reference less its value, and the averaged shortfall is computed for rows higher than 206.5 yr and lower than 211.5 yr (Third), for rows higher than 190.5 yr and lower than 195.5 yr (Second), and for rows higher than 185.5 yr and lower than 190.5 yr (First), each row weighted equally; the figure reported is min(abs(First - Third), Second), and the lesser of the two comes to 0.025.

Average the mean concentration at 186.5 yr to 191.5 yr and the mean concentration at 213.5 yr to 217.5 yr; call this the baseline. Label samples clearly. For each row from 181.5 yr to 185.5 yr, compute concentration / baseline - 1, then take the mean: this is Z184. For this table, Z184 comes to -0.079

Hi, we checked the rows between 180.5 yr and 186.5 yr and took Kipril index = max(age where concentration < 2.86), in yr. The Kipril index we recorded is 186.0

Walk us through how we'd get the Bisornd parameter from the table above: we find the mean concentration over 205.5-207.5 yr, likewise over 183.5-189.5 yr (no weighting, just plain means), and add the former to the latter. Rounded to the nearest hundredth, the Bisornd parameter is 5.51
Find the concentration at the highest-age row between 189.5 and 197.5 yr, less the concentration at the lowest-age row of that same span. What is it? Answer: -0.1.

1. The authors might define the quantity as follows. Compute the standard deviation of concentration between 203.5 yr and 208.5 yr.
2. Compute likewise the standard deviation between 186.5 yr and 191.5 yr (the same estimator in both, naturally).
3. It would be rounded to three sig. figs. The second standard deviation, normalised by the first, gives 1.07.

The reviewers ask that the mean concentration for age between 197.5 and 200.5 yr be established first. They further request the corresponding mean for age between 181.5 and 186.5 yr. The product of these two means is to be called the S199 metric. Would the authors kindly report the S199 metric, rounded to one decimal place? 7.8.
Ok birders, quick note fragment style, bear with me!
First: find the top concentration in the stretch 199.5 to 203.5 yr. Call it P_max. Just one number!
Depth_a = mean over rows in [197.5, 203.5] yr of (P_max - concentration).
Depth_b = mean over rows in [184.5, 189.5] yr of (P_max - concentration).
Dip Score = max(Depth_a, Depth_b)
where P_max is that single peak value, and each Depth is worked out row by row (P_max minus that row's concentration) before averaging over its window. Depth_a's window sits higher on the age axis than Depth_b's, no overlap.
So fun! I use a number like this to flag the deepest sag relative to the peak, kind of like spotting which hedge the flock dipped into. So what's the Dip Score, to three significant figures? 0.240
